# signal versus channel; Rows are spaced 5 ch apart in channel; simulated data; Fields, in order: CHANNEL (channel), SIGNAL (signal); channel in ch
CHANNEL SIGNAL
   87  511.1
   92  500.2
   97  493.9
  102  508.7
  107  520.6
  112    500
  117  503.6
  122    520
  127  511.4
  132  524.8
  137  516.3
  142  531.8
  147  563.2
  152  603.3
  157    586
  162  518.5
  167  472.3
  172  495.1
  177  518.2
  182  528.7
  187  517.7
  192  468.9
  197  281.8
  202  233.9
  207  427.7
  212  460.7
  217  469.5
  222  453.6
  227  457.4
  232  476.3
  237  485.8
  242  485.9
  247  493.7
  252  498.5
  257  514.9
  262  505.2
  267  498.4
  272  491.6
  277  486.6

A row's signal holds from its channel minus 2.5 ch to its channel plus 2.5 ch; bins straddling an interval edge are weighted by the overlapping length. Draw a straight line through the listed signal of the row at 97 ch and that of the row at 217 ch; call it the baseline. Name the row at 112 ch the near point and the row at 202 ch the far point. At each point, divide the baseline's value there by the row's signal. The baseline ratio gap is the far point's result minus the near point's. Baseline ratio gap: 1.04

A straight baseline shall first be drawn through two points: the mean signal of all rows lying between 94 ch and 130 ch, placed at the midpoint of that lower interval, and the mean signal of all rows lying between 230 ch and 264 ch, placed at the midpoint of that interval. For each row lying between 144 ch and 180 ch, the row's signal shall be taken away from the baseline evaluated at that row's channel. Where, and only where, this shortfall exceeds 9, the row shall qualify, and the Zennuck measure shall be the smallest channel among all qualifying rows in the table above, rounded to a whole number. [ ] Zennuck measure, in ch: 167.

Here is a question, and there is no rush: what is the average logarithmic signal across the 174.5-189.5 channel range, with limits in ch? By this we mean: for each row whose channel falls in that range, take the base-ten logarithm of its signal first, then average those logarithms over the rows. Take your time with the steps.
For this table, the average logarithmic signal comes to 2.72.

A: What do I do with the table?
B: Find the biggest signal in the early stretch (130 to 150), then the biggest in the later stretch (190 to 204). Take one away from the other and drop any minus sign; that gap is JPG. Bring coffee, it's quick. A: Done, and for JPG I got 94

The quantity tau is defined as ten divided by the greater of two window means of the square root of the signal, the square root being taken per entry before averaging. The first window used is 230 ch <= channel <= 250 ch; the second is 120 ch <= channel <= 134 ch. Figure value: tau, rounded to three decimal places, 0.439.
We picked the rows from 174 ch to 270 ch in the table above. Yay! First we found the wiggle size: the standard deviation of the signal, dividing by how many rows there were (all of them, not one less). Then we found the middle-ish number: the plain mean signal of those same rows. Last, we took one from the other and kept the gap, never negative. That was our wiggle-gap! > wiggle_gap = 387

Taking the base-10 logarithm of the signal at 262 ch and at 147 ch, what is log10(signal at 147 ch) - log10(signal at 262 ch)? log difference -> 0.05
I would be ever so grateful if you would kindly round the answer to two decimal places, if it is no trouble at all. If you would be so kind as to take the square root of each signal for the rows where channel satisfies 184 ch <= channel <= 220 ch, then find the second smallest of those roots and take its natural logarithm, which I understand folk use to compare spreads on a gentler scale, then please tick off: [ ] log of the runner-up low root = 2.82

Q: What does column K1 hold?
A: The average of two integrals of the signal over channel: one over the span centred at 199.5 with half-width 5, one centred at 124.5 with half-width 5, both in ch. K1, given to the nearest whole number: 3868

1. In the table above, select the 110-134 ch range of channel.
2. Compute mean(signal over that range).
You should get 512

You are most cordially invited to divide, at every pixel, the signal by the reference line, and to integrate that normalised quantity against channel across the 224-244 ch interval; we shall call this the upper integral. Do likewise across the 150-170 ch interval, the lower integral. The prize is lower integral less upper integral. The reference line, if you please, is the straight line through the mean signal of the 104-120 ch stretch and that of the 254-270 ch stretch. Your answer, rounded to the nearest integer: 3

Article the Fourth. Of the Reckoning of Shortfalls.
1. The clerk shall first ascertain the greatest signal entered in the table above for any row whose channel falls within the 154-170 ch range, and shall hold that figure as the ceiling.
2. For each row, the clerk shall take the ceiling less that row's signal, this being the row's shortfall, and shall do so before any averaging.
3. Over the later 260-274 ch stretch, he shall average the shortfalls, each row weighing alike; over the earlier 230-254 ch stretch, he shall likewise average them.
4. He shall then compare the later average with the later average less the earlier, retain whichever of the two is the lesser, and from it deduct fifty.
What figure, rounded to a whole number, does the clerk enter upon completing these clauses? -60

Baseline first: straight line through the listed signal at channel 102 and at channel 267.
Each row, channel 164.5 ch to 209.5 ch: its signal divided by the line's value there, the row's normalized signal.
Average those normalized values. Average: 0.87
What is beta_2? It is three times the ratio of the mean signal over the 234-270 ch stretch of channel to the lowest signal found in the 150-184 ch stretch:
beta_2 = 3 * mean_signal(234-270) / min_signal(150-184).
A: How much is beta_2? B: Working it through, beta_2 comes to 3.16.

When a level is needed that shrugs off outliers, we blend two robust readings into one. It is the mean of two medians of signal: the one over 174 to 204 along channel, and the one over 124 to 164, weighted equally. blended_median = 511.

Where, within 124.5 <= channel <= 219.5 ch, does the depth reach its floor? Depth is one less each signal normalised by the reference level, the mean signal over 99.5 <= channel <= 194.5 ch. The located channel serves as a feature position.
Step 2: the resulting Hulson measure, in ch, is 152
